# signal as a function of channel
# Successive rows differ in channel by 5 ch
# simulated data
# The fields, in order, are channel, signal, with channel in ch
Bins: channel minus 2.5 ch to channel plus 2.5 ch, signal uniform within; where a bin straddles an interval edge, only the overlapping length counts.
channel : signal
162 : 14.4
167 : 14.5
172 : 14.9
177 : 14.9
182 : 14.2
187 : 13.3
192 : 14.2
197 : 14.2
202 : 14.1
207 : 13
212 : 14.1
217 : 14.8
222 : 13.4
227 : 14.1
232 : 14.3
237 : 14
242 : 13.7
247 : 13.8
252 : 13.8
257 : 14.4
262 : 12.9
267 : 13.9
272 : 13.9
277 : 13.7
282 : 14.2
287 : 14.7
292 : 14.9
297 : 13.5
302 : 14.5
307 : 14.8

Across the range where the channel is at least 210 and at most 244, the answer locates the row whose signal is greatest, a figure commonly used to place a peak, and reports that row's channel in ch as 217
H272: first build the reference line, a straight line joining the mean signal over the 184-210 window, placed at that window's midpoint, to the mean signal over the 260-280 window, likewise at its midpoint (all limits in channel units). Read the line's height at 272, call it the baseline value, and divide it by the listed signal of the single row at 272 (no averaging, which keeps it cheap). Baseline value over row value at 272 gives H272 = 0.98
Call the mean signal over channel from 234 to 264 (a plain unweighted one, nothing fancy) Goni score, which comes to 13.8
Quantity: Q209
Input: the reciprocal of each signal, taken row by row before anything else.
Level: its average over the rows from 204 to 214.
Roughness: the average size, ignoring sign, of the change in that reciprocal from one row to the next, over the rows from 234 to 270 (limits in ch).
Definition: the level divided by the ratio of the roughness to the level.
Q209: 1.7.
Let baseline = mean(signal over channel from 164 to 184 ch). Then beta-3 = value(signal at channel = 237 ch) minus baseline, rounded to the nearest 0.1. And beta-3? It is -0.6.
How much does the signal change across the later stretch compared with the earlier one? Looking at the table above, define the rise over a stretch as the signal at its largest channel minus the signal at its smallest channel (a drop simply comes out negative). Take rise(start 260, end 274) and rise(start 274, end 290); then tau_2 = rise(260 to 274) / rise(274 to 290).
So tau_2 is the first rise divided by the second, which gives 1.0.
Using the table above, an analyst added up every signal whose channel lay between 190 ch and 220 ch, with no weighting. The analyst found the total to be 84.4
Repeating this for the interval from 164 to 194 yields 86.0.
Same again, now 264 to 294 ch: 85.3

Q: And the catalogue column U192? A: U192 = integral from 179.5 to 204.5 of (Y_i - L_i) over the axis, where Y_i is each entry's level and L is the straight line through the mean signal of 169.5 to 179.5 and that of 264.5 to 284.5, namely -18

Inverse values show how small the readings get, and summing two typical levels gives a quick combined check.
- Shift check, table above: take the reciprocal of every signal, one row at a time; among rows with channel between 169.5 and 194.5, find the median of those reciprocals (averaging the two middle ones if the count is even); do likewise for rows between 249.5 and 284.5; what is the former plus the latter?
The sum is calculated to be 0.142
